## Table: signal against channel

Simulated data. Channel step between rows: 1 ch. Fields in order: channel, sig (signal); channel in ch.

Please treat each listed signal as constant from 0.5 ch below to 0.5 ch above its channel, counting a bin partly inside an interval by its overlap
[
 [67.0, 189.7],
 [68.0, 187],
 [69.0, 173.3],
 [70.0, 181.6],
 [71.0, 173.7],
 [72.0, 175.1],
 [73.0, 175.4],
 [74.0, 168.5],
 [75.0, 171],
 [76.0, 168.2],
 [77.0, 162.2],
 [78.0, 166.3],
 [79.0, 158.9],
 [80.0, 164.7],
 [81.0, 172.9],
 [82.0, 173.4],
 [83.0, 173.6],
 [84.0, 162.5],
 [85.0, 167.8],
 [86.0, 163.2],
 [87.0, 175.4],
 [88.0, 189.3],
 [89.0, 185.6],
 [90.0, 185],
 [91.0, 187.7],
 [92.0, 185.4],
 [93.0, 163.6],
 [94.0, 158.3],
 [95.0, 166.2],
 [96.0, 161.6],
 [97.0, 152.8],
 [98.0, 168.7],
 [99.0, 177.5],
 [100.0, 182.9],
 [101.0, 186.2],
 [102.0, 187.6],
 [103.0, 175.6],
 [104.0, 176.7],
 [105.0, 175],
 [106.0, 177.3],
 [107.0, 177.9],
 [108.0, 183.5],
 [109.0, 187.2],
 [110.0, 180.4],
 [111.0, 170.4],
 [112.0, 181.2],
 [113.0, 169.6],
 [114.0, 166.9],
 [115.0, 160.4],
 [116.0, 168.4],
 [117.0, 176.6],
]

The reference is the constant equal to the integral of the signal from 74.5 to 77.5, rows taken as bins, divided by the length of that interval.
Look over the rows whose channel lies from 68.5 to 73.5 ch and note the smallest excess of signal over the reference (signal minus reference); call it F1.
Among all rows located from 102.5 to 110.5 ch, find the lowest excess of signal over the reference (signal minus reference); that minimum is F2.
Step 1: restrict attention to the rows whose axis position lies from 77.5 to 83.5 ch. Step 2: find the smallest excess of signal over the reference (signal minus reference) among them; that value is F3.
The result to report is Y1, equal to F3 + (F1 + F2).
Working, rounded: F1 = 6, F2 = 8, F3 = -8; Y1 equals 6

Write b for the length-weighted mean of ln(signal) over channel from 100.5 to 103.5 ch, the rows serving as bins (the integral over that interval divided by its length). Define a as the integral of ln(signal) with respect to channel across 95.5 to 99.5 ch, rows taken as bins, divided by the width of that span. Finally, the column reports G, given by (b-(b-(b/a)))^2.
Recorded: 1.04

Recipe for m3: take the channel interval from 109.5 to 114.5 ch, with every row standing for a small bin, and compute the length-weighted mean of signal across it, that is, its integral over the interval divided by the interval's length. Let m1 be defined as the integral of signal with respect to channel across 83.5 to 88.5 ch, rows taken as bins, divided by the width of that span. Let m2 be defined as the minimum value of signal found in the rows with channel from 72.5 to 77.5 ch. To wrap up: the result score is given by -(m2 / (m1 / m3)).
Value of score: -164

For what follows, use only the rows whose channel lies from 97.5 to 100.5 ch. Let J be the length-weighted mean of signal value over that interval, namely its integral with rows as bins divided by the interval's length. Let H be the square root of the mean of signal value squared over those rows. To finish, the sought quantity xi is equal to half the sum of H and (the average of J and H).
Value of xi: 176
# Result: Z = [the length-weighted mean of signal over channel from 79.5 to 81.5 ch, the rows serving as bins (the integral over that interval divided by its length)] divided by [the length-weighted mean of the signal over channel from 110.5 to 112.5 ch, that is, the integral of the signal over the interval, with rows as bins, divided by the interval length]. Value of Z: 0.96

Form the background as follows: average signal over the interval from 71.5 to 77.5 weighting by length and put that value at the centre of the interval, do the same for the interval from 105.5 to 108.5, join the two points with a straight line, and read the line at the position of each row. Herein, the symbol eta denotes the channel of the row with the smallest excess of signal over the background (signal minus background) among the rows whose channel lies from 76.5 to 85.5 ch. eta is 79.0 ch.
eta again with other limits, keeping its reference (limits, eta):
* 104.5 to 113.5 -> 113.0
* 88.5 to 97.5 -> 97.0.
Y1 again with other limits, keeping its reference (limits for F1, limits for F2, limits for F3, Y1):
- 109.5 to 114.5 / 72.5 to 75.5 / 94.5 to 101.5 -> -13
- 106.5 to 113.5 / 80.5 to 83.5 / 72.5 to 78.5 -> 3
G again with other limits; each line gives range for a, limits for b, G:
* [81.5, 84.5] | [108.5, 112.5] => 1.02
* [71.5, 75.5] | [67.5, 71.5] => 1.01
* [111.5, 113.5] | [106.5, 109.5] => 1.02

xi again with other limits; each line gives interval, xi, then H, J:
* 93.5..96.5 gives 162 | 162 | 162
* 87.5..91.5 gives 187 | 187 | 187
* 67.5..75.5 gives 176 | 176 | 176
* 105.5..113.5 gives 179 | 179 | 178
